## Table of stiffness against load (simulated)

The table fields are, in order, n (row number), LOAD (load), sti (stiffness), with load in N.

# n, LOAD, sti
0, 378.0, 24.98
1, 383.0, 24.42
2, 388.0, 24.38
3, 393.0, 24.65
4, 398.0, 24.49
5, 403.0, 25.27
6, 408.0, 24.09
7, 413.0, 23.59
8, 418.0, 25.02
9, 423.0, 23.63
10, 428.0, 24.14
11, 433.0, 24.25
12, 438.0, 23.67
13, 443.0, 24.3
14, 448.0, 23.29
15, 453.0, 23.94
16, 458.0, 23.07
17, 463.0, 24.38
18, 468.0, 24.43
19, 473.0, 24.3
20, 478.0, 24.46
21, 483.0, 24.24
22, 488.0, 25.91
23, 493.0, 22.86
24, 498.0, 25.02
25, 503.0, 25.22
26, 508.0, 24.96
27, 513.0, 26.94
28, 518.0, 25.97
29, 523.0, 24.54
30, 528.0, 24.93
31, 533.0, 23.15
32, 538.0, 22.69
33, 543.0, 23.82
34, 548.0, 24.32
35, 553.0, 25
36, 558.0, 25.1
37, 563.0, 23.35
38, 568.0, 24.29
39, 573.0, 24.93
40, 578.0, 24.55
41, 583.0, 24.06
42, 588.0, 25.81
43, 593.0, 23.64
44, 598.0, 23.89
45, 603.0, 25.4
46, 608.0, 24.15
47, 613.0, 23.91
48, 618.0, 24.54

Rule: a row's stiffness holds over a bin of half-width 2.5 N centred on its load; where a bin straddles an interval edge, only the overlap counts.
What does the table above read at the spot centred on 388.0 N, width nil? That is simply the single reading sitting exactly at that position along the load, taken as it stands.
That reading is 24.38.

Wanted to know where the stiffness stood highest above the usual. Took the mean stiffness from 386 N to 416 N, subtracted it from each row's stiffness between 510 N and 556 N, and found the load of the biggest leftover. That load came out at 513.0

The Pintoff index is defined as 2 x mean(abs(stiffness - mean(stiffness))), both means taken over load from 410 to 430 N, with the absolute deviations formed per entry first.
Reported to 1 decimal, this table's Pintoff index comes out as 1.0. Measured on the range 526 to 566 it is 1.6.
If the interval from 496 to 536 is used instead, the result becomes 1.4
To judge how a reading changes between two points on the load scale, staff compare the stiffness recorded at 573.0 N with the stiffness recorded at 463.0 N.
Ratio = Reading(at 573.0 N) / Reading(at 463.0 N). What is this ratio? 1.02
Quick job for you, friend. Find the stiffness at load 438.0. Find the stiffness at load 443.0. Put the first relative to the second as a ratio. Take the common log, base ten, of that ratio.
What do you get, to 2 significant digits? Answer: -0.011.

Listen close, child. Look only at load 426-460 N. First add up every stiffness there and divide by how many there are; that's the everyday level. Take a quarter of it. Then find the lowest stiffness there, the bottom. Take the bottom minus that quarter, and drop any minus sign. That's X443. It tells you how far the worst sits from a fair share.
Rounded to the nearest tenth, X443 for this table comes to 17.1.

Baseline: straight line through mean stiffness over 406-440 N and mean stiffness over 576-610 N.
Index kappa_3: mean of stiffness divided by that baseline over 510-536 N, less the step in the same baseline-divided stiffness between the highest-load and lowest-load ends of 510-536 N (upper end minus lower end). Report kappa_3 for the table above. 1.19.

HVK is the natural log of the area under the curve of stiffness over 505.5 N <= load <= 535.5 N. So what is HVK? 6.62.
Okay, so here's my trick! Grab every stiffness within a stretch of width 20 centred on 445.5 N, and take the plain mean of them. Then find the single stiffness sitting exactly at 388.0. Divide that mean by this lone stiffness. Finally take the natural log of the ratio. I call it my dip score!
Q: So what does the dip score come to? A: -0.024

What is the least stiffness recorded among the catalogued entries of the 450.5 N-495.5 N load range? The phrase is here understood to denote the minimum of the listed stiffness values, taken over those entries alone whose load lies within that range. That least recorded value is 22.86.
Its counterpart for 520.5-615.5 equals 22.69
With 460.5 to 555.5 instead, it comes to 22.69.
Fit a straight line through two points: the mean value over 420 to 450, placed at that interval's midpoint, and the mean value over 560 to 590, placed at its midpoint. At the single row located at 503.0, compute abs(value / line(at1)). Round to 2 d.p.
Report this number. 1.04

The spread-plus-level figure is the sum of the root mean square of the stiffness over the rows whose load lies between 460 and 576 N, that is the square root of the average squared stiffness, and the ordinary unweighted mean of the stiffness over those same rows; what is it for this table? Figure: 49.1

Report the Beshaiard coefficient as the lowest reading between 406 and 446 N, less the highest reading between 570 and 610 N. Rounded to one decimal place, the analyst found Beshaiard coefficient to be -2.2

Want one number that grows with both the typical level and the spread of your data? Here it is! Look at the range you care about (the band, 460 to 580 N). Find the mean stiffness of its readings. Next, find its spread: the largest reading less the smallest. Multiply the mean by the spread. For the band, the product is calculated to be 104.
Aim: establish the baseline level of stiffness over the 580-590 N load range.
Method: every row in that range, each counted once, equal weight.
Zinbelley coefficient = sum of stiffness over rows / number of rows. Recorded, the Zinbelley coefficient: 24.9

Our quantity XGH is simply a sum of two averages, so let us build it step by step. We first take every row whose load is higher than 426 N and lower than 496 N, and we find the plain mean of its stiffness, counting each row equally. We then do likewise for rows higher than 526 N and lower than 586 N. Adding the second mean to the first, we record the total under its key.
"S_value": 48.3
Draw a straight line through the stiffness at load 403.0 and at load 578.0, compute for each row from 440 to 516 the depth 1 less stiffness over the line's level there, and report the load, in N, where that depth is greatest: 493.0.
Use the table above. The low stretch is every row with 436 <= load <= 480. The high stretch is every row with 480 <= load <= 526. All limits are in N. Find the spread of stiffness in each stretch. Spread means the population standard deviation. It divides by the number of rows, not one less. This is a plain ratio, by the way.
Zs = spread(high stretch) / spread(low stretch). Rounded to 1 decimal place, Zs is 2.2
